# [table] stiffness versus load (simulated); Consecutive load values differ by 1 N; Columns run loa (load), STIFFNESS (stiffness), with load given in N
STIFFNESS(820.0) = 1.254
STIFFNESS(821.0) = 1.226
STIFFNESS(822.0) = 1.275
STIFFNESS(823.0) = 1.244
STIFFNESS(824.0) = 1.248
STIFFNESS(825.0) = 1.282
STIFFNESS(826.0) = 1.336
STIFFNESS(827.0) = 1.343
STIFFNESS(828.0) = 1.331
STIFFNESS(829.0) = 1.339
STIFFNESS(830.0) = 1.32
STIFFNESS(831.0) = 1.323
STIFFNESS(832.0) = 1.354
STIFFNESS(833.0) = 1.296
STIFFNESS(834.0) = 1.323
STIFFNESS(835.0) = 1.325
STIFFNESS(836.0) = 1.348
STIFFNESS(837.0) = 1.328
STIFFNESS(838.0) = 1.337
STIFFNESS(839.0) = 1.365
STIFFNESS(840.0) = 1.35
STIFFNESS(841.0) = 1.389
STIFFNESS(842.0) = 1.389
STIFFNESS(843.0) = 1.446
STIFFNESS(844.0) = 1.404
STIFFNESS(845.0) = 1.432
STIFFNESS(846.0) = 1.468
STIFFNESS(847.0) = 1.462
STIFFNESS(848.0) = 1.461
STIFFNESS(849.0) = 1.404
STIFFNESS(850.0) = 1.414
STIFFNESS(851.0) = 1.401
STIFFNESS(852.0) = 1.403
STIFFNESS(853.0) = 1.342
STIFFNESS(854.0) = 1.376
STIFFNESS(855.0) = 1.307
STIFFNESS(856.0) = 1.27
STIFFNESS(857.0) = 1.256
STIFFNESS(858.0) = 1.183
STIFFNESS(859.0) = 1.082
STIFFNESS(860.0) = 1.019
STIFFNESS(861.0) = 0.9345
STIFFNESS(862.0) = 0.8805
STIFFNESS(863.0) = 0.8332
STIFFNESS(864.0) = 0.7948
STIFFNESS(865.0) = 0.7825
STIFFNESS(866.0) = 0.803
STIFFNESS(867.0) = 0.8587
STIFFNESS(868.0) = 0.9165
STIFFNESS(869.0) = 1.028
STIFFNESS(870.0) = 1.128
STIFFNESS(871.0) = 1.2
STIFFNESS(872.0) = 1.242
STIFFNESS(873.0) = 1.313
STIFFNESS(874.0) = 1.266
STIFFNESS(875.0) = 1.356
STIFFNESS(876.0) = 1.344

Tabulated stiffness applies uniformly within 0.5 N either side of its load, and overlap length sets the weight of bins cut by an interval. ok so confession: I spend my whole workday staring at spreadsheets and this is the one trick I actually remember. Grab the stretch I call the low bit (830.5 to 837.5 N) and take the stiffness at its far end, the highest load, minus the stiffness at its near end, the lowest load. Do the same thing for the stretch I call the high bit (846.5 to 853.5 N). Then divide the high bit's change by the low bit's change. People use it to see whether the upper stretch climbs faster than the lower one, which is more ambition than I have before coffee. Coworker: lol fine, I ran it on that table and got -24.0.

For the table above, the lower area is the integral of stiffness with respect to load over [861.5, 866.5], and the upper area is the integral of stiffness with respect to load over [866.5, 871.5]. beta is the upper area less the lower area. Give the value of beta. 1.0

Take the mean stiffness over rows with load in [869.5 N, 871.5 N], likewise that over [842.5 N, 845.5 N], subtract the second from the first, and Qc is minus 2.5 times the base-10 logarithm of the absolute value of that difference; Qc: 1.4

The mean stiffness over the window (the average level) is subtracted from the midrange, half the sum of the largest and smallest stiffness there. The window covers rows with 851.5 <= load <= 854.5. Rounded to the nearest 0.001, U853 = -0.001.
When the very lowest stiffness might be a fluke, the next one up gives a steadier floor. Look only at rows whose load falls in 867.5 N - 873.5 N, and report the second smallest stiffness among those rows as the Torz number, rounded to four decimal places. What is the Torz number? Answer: 1.0280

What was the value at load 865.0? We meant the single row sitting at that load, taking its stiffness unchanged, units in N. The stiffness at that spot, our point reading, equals 0.7825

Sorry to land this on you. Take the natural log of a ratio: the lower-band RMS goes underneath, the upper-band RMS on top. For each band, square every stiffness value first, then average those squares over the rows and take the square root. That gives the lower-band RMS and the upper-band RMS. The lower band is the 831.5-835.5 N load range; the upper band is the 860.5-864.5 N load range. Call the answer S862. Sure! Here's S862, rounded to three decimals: -0.429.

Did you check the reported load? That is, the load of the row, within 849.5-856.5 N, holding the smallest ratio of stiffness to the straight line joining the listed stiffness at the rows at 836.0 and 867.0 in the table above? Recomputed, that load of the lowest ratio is 856.0 N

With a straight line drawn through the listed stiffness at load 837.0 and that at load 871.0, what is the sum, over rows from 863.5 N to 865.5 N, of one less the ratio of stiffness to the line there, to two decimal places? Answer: 0.71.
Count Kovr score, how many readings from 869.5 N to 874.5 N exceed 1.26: 2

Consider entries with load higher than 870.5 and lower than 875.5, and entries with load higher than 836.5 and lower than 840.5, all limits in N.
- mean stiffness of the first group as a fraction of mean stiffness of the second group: 0.95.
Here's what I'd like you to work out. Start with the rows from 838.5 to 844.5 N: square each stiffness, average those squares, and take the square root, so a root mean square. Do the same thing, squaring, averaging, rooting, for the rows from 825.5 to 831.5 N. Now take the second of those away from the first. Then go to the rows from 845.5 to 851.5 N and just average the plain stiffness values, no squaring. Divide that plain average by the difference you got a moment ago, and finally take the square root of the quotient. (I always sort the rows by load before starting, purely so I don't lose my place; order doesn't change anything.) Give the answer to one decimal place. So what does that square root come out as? 4.9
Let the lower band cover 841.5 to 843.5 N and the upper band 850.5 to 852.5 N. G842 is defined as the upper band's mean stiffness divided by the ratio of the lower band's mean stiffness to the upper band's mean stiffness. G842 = 1.4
